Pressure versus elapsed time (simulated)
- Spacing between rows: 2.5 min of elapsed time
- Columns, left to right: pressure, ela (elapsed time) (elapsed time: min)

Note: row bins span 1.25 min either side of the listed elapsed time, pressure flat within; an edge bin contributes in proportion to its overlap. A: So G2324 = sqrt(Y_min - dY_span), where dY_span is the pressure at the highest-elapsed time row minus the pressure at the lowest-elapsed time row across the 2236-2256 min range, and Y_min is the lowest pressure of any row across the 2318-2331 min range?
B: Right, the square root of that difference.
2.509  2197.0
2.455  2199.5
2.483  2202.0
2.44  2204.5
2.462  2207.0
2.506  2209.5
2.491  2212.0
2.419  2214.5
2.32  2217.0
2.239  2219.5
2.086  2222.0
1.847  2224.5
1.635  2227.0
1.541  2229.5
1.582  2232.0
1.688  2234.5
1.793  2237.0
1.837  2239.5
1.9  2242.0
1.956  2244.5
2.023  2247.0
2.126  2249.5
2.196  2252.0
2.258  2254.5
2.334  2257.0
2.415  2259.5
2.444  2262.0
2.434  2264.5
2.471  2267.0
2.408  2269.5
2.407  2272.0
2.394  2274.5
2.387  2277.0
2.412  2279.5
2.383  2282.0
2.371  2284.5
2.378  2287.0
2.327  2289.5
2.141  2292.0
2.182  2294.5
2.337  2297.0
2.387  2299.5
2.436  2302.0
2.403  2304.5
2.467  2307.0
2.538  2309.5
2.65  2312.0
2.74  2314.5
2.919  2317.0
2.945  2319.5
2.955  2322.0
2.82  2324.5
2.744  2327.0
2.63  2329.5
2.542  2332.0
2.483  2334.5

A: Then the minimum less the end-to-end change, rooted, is 1.47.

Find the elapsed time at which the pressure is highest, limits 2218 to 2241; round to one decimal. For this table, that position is 2219.5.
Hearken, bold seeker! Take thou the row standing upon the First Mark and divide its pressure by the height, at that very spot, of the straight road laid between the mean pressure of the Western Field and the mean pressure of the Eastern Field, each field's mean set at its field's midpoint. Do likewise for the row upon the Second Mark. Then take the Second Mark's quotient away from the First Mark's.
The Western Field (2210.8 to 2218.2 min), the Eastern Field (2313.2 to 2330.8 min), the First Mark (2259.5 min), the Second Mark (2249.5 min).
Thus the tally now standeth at 0.10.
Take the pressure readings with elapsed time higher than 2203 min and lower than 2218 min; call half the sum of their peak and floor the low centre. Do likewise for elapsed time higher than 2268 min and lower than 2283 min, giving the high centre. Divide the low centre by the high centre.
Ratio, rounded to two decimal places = 1.01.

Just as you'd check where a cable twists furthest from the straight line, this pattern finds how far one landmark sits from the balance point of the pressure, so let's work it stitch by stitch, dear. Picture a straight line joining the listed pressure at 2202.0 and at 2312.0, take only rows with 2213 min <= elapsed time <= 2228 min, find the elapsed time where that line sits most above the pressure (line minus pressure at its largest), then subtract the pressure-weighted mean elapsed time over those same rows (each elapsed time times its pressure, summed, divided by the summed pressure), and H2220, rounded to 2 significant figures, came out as 6.8 min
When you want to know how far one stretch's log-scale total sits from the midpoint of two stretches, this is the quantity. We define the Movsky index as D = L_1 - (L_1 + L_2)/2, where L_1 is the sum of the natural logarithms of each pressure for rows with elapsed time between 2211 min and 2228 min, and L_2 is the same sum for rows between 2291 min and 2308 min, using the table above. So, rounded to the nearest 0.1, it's -0.3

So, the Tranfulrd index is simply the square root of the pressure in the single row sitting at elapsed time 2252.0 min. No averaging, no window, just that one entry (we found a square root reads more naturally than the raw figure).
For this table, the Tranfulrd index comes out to 1.48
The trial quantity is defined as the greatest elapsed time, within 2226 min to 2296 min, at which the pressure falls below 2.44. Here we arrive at 2294.5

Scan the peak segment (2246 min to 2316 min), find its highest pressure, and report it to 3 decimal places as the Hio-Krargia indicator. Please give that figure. 2.740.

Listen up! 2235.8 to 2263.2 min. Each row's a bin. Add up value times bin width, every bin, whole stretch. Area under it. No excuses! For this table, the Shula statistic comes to 58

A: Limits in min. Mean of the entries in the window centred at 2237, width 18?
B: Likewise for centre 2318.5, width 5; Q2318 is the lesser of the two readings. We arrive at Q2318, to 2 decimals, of 1.76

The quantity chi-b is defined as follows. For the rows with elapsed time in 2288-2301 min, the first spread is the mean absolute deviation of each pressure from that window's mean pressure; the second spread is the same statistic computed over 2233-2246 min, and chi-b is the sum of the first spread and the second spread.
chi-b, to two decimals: 0.17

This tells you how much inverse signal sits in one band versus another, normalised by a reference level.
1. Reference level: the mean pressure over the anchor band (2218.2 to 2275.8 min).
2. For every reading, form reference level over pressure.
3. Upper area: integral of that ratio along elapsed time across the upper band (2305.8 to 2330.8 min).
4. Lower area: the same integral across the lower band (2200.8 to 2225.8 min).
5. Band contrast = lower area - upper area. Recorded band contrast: 3.5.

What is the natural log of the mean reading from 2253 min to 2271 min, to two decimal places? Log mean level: 0.87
